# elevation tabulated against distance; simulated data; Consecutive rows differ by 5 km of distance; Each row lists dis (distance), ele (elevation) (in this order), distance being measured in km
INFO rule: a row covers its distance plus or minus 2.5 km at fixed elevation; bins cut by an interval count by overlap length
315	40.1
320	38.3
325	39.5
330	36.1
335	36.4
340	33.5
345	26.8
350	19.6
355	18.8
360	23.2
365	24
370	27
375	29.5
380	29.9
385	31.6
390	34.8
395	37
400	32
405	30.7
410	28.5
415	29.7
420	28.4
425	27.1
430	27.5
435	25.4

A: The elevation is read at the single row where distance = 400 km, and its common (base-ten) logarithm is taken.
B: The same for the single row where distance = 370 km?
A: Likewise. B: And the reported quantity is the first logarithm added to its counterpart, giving 2.94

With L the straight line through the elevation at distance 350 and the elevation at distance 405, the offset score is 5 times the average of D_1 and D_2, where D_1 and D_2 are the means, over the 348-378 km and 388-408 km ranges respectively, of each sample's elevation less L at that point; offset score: 15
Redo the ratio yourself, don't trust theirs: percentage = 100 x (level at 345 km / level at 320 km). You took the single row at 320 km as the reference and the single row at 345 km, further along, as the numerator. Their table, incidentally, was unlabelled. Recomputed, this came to 70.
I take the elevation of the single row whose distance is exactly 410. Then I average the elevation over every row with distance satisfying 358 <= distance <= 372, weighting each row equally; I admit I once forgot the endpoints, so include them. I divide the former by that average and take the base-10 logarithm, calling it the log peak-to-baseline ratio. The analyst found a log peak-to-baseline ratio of 0.06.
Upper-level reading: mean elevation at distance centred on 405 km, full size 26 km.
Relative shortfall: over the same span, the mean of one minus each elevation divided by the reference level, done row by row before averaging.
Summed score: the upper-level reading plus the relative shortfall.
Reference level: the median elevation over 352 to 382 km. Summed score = 31.3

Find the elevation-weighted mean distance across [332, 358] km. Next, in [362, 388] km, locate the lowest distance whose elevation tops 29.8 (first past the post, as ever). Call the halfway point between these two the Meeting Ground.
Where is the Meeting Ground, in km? 361.6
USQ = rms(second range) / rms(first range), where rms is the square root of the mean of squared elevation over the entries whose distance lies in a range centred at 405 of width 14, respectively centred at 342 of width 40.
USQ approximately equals 1.01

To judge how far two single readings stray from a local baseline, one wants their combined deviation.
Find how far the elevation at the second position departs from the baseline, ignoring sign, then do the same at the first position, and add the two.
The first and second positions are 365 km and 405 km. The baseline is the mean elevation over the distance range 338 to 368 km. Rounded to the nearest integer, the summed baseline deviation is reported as 7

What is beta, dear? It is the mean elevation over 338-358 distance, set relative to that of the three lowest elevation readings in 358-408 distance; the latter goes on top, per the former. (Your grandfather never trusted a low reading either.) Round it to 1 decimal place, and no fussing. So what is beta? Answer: 1.0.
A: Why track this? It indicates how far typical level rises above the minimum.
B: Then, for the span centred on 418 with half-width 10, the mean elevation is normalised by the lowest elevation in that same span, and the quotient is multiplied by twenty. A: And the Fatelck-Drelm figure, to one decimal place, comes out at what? 21.0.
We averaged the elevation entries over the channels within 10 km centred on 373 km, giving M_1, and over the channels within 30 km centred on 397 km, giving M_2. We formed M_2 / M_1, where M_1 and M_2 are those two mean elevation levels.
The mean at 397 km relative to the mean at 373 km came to 1.1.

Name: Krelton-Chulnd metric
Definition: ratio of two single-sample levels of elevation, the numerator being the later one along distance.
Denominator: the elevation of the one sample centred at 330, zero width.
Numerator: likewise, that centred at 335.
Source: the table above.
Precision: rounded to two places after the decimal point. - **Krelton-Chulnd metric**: 1.01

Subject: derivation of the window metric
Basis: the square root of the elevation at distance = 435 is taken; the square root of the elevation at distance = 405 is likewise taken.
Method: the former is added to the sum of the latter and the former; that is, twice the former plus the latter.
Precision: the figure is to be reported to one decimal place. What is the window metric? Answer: 15.6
